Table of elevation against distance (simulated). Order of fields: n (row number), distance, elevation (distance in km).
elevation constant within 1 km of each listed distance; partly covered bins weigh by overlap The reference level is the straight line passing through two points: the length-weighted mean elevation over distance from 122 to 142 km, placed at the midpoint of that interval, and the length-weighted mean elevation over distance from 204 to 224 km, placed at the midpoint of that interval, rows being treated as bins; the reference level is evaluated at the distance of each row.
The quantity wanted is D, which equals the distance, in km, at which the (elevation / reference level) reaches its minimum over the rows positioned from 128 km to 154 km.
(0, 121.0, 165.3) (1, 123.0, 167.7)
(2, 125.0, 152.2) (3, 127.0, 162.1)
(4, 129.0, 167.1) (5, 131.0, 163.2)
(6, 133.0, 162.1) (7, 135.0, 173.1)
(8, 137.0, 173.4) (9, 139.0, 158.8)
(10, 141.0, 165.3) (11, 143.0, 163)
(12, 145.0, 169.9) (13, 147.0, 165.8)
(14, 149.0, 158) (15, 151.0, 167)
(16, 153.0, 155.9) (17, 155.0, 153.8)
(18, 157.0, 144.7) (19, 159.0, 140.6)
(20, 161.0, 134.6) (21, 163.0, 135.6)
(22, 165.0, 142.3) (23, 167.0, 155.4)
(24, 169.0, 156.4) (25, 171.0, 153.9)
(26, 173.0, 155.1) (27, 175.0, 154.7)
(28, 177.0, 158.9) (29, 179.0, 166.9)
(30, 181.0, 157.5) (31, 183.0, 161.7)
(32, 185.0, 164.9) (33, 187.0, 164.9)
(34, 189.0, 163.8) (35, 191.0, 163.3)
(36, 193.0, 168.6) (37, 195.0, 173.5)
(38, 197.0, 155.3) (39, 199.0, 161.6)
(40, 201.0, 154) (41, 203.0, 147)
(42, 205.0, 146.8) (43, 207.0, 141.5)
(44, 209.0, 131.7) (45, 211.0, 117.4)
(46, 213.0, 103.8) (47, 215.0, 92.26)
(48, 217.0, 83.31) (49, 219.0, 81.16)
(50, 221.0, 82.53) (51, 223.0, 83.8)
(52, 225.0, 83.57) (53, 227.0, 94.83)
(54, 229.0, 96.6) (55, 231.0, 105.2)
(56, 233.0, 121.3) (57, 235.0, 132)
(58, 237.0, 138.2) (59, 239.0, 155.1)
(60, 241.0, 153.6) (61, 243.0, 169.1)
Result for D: 131.0 km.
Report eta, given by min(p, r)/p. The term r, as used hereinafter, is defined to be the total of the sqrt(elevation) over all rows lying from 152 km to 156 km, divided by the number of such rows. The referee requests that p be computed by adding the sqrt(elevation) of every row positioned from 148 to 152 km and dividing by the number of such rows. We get 0.98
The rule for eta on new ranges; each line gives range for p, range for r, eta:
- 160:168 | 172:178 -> 1.00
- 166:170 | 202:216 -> 0.90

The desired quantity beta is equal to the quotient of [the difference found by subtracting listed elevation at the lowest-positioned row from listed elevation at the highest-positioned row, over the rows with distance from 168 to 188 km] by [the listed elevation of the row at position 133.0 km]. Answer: 0.05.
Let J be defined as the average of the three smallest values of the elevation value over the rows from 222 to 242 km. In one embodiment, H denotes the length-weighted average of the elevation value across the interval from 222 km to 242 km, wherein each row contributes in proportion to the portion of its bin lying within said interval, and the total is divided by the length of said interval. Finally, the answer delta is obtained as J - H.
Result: -29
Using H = 116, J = 87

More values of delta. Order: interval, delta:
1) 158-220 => -59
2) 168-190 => -5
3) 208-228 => -13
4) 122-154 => -9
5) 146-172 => -14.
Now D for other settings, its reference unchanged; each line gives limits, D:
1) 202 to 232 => 219.0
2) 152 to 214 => 161.0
